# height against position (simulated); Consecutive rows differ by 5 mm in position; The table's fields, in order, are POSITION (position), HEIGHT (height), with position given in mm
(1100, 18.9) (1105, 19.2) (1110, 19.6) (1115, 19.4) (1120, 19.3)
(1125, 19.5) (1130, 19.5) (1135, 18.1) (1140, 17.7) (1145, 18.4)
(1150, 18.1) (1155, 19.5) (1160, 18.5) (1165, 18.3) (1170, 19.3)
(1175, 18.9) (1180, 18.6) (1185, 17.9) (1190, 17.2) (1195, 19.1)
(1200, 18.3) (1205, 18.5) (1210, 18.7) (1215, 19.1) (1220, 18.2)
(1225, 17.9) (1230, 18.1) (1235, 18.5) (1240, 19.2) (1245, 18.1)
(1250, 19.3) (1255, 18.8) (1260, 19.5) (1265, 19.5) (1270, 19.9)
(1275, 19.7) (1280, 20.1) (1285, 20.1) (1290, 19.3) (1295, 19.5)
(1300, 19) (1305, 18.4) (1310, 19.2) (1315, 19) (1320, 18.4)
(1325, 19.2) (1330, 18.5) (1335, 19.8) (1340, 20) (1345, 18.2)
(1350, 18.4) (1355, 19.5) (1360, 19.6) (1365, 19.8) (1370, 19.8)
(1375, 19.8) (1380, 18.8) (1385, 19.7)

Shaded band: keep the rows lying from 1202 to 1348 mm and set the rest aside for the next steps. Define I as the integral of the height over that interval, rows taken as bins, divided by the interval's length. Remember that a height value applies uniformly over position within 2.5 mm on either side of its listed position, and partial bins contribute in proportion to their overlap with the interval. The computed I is 19.0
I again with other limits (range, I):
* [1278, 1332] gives 19.2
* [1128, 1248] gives 18.5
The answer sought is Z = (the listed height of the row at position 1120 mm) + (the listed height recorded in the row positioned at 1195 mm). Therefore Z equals 38.4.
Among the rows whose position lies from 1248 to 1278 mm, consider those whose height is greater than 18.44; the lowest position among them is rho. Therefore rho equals 1250 mm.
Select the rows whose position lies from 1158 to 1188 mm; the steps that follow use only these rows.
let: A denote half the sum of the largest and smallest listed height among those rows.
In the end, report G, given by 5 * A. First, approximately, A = 18.6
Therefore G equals 93.0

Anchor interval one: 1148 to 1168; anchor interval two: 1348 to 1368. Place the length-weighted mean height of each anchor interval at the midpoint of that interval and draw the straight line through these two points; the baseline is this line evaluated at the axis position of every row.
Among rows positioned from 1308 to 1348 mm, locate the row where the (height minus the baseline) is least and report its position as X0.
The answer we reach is 1345 mm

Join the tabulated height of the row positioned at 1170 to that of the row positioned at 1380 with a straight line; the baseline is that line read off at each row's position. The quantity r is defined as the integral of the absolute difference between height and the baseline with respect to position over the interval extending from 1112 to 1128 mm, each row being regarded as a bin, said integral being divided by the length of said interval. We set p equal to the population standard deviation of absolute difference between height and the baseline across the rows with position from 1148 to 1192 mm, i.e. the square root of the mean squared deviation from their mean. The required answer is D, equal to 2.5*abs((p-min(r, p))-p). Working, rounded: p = 0.6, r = 0.1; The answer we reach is 0.2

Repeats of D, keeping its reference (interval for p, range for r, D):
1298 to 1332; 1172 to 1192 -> 0.5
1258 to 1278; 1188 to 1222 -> 0.4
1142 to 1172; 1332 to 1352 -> 1.1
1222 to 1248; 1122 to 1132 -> 0.2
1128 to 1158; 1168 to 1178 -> 0.6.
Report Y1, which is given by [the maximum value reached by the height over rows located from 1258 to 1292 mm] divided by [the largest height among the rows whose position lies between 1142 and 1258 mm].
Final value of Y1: 1.03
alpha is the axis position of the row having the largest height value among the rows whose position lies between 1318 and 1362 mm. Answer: 1340 mm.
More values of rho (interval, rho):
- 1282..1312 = 1285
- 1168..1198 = 1170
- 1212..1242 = 1215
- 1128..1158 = 1130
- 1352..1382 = 1355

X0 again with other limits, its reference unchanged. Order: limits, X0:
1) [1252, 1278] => 1255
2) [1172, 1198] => 1190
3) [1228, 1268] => 1245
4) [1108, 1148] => 1140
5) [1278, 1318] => 1305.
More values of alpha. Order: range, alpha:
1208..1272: 1270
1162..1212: 1170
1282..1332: 1285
